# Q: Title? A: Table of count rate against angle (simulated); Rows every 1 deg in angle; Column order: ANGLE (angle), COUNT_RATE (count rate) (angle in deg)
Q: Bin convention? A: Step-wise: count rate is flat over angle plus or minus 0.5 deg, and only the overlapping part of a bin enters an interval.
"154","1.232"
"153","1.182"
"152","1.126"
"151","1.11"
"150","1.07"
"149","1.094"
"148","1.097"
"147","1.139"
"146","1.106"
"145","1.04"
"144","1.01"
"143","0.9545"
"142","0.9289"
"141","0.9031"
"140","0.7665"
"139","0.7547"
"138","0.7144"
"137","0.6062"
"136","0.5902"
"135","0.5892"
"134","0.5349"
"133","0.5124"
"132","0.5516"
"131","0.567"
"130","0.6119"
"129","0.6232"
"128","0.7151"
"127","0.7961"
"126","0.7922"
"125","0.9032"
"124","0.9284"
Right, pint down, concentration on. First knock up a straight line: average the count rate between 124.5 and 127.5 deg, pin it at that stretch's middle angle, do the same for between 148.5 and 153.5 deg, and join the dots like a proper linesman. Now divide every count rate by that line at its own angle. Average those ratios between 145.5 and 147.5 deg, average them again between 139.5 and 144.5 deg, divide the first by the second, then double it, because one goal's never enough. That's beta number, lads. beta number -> 2.34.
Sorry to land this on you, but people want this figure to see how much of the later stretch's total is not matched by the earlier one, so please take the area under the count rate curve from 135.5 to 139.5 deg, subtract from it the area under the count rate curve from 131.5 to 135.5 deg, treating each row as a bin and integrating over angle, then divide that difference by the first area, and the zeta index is 0.18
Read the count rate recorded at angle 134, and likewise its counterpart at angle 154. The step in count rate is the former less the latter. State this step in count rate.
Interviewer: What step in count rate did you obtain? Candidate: -0.7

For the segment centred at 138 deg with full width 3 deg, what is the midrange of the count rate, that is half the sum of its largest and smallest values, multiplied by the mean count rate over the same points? 0.47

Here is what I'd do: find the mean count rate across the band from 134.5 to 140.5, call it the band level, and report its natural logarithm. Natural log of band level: -0.4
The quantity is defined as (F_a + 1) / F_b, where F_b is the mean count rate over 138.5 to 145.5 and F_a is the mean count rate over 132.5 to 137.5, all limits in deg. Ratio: 1.7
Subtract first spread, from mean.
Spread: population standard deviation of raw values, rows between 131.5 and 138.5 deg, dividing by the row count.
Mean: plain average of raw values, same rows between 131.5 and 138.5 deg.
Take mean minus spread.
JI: 0.5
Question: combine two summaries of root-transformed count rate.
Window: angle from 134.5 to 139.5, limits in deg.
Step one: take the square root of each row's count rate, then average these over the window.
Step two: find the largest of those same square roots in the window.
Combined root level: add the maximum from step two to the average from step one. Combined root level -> 1.7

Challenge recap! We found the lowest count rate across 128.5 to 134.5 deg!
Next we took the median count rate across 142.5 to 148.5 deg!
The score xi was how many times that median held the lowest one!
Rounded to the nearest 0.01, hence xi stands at 2.09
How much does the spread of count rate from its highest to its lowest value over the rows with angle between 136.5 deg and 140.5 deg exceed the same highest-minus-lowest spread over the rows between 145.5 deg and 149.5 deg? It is 0.12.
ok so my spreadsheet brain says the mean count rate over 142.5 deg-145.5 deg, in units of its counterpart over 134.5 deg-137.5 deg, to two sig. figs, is 1.7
